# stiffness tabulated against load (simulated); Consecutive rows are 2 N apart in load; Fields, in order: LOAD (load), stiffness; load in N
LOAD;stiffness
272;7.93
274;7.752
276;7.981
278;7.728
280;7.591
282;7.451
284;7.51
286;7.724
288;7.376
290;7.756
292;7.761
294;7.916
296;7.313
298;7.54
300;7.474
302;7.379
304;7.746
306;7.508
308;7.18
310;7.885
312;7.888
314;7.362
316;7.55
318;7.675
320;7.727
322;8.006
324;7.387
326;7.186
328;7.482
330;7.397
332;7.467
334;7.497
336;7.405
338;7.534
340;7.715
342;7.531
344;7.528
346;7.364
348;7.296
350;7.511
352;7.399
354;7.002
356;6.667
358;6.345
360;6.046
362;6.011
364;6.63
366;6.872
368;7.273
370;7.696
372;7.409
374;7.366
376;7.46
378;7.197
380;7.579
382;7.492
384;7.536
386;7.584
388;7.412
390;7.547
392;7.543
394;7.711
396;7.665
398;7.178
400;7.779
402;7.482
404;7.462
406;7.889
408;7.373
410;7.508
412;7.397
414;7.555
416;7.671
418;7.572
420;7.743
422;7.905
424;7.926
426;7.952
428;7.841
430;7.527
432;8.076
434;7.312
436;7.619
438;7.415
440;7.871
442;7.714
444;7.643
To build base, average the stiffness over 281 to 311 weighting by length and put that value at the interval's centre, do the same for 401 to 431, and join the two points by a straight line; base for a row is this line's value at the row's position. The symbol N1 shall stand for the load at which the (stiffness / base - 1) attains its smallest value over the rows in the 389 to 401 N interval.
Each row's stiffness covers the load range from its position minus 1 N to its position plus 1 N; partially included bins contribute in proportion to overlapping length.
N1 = 398 N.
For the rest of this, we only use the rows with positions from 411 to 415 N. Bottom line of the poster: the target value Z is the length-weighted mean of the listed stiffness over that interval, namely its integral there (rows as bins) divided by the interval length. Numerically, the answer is 7.48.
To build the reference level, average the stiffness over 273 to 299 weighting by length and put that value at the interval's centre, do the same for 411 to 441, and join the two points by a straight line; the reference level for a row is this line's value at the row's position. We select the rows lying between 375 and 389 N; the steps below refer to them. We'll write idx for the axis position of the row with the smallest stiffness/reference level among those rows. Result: 378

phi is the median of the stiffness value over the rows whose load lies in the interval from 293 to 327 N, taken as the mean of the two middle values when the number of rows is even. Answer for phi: 7.54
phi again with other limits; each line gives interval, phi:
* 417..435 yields 7.84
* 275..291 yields 7.66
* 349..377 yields 7.14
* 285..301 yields 7.63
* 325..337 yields 7.44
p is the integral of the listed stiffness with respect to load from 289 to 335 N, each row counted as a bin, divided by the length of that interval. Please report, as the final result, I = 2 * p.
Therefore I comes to 15.14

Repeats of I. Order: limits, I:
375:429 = 15.18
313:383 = 14.58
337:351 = 14.99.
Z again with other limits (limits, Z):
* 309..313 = 7.89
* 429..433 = 7.80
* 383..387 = 7.56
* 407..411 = 7.44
